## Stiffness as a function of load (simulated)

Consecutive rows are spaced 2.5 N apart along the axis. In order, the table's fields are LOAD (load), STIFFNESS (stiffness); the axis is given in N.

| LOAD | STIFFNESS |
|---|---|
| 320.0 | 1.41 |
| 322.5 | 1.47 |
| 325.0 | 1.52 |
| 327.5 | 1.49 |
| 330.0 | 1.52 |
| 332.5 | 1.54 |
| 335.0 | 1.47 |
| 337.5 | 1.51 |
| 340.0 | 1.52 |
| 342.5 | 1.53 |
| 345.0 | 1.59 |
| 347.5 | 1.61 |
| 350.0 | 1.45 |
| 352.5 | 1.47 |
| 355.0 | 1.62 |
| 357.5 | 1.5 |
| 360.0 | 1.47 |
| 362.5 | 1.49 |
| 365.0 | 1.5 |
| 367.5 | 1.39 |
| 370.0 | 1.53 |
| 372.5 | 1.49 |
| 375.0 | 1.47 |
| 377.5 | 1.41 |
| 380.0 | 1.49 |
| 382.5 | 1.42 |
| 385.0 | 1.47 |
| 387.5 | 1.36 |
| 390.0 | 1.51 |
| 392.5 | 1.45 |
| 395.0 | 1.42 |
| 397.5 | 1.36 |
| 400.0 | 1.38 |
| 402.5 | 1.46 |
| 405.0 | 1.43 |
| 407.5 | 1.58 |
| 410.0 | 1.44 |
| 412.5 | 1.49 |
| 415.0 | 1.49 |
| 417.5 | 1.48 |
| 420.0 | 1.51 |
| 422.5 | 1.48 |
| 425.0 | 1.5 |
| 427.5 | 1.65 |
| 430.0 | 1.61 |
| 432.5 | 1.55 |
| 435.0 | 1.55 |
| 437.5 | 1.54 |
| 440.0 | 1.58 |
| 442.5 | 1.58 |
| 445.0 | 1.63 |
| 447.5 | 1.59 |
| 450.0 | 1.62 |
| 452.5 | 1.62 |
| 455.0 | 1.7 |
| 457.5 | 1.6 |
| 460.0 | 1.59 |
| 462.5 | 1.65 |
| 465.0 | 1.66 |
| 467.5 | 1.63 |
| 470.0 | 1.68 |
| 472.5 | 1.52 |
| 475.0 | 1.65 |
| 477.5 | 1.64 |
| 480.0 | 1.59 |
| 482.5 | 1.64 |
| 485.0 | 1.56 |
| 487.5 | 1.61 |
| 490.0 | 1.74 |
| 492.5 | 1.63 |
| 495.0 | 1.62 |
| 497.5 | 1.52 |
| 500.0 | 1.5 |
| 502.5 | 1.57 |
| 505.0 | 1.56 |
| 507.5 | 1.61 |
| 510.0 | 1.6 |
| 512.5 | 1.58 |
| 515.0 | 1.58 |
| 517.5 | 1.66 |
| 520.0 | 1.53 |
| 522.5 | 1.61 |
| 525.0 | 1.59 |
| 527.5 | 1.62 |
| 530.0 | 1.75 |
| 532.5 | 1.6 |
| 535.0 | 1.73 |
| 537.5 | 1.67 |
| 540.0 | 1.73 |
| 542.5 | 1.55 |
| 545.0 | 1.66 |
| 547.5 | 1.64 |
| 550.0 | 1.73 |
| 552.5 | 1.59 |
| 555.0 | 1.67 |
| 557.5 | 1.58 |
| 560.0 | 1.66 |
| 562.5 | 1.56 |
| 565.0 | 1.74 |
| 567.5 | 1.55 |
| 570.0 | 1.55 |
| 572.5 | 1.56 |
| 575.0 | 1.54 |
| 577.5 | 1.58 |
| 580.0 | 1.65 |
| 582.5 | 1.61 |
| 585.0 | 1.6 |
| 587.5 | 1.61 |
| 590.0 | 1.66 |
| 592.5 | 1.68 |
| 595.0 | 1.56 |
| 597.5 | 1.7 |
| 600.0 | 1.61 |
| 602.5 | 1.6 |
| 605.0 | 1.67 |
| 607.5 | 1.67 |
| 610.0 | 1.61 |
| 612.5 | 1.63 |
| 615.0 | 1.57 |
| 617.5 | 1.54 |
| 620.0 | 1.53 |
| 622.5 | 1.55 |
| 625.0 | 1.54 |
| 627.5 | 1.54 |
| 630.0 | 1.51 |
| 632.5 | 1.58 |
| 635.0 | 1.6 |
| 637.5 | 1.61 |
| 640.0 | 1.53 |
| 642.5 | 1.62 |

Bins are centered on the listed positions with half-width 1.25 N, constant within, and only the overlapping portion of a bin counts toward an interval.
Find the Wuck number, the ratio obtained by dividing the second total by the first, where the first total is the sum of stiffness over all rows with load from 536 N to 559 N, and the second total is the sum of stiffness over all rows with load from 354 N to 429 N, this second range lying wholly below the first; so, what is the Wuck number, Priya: 3.0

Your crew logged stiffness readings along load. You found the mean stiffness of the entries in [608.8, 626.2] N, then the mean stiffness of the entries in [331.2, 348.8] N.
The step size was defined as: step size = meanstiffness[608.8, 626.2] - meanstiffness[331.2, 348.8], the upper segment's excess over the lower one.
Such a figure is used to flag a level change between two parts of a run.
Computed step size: 0.029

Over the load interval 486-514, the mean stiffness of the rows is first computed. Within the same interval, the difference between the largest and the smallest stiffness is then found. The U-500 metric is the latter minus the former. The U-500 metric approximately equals -1.35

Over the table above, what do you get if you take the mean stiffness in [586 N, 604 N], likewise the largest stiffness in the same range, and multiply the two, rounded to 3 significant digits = 2.77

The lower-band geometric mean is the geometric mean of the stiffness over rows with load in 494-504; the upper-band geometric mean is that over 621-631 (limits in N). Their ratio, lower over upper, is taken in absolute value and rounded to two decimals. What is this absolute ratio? 1.01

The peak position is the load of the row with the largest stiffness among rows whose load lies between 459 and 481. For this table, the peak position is 470.0 N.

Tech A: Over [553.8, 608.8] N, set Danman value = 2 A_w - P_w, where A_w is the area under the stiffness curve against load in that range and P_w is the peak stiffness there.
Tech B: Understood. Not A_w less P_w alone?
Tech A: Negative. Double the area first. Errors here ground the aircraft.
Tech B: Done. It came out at 176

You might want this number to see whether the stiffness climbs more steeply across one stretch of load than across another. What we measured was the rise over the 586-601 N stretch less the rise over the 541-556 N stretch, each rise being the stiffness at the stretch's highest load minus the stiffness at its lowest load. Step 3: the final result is -0.12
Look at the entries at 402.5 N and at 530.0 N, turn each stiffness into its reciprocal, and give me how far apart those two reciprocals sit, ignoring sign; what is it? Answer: 0.11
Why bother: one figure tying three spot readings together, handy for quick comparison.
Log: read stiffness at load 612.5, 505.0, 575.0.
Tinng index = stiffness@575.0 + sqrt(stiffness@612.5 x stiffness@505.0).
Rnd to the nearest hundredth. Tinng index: 3.13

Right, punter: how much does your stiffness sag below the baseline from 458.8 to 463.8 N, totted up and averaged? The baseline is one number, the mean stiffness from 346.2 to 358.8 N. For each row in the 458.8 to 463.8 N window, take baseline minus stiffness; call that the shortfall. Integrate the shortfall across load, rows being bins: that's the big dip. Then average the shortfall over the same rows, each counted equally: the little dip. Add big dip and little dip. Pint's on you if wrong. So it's -0.5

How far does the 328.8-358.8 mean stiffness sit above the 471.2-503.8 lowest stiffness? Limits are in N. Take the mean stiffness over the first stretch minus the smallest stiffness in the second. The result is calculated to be 0.027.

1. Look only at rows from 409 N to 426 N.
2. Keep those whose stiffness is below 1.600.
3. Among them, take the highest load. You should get 425.0 N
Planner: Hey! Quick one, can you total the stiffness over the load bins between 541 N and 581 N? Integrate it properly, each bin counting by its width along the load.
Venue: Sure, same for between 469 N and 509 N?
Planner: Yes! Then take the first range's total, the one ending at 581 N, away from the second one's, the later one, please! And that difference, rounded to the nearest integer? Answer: 0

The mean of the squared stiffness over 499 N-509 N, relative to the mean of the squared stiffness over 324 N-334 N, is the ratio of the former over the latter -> 1.06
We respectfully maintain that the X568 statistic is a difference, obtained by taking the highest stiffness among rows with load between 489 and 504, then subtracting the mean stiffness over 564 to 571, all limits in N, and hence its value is 0.13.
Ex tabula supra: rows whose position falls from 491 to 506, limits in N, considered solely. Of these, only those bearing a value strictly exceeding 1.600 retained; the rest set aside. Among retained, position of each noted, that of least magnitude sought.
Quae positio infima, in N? 492.5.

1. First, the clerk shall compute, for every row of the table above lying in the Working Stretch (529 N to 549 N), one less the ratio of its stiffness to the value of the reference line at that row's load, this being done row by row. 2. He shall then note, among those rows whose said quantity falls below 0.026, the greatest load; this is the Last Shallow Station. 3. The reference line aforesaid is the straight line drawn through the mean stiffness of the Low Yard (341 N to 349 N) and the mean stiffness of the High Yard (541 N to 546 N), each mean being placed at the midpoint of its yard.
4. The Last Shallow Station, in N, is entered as 547.5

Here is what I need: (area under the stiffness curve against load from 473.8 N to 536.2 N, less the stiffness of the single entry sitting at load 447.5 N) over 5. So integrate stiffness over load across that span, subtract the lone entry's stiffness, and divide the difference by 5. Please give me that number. 19.8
